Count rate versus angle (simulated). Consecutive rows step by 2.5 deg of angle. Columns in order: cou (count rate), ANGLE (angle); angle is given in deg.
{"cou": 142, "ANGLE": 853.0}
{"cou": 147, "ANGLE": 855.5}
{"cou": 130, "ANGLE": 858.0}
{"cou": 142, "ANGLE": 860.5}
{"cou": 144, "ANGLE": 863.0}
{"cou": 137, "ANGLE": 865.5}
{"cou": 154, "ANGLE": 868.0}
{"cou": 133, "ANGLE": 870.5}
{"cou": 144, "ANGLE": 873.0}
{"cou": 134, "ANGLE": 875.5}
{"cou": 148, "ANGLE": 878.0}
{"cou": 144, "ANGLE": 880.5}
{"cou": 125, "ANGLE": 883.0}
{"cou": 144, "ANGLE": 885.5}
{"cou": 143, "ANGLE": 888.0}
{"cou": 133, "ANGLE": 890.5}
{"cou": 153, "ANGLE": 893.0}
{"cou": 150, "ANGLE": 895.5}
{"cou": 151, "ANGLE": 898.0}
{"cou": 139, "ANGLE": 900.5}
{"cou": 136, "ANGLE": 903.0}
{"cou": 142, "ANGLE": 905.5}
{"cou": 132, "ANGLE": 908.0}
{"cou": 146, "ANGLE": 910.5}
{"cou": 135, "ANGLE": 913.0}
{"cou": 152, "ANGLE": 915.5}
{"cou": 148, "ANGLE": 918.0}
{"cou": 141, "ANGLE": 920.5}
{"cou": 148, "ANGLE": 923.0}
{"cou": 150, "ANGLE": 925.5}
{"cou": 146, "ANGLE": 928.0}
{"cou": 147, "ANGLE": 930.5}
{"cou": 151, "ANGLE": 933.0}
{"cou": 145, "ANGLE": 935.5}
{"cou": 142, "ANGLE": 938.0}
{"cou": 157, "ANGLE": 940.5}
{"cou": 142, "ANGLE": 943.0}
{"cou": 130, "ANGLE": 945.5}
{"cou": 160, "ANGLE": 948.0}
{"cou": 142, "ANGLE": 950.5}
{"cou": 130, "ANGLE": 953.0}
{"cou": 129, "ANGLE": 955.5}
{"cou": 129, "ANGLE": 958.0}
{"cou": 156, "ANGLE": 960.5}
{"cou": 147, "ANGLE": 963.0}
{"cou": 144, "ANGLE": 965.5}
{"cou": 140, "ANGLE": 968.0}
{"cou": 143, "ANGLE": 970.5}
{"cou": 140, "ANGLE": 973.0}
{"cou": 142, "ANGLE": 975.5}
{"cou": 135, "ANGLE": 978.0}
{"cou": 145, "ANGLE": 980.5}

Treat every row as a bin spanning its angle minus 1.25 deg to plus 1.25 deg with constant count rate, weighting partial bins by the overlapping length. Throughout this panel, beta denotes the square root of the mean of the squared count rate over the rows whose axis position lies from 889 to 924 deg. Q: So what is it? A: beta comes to 143.5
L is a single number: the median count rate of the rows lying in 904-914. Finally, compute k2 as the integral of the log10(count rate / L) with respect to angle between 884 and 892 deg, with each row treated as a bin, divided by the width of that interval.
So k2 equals 0.004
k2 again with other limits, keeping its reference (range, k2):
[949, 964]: 0.000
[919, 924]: 0.018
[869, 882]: 0.006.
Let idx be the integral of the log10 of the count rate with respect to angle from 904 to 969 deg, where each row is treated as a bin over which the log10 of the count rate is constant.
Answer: 140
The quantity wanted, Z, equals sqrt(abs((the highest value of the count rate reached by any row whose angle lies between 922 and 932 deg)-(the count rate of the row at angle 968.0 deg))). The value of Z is 3.2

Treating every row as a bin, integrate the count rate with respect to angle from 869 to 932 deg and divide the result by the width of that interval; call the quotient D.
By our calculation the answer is 143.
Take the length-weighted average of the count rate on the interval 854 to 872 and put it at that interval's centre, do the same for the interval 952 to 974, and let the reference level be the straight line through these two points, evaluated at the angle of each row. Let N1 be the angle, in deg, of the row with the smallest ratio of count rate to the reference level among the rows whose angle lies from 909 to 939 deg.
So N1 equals 913.0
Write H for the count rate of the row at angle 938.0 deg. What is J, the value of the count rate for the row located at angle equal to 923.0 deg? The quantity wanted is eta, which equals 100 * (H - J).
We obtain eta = -600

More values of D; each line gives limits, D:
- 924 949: 147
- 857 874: 141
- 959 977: 144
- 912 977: 144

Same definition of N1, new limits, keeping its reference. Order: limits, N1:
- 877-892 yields 883.0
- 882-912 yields 883.0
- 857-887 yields 883.0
